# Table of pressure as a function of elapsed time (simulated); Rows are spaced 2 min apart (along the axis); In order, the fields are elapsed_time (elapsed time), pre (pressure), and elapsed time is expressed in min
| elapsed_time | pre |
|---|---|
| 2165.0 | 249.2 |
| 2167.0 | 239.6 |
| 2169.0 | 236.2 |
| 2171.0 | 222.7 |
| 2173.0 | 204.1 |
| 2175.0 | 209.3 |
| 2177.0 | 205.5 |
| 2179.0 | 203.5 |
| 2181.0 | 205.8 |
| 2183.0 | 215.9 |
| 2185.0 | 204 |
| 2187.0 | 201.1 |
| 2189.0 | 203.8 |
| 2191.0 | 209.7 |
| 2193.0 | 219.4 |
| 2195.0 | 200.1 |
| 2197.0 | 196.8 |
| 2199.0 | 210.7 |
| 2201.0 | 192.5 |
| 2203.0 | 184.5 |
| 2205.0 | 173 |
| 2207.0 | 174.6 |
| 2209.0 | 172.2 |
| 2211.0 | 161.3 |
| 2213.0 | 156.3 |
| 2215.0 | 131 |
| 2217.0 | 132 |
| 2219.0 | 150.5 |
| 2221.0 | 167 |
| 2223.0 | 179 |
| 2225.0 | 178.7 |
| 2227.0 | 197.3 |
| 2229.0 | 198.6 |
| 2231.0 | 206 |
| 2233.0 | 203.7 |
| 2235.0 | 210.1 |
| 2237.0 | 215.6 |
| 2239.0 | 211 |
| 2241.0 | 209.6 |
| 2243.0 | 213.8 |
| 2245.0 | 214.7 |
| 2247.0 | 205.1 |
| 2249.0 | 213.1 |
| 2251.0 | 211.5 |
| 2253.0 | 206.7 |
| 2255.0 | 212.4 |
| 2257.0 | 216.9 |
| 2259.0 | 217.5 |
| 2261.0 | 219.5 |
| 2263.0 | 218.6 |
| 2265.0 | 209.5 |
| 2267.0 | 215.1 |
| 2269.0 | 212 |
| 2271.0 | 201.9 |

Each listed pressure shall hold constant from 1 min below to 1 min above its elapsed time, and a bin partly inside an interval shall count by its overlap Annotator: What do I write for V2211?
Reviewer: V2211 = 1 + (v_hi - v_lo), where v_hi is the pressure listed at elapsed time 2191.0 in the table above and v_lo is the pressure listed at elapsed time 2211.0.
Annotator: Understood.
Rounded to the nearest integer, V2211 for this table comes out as 49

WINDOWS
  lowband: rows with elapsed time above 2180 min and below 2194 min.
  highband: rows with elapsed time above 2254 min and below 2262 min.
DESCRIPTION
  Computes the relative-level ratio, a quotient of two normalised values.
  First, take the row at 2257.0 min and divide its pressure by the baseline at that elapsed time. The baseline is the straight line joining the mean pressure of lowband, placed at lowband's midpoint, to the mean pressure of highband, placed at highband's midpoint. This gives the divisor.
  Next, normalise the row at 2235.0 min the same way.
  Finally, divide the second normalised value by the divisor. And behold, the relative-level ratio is 0.98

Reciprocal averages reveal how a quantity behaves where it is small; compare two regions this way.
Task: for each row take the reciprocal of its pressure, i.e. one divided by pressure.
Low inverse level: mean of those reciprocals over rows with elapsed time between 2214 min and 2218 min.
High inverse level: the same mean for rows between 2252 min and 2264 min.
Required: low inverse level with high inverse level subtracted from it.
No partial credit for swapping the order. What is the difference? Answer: 0.0030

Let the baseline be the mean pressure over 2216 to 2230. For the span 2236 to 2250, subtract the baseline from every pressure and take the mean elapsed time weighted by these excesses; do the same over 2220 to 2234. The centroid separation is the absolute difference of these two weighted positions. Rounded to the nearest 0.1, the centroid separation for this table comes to 13.0 min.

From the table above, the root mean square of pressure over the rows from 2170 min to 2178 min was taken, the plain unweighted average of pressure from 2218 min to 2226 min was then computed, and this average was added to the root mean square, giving 379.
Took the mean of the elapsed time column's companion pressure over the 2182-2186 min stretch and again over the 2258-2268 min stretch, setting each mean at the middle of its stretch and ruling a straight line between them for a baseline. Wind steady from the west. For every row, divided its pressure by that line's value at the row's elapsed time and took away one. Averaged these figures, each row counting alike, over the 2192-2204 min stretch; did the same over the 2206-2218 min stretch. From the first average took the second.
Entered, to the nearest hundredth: 0.22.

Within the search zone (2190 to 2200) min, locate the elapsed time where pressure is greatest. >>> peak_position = 2193.0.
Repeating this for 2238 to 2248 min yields 2245.0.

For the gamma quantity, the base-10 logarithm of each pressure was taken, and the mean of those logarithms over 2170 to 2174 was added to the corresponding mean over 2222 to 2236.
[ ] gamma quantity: 4.62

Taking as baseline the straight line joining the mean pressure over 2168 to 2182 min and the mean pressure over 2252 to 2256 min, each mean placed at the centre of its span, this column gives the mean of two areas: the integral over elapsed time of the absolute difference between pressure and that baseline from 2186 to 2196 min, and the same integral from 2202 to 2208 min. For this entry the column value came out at 142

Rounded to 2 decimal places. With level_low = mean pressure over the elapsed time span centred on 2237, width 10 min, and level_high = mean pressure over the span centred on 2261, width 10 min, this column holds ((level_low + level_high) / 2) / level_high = 0.99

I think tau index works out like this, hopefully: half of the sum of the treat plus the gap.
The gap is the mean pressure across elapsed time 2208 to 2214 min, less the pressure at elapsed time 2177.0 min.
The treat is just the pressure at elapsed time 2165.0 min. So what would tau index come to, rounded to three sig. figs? 103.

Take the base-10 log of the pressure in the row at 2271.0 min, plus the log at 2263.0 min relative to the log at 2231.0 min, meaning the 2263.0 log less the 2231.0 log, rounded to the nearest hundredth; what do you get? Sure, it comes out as 2.33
